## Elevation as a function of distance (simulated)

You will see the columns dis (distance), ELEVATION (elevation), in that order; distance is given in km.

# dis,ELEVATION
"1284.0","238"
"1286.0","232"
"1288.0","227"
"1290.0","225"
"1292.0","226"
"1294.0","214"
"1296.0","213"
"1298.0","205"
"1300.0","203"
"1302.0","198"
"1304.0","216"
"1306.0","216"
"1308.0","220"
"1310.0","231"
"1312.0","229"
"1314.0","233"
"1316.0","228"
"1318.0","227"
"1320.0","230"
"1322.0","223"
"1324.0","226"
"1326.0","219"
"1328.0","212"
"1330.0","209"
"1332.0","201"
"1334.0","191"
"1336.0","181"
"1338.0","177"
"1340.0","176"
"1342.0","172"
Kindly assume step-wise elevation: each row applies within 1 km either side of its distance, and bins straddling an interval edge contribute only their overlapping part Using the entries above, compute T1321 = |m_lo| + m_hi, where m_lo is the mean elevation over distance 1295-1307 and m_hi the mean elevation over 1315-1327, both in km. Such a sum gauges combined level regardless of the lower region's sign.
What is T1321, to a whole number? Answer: 434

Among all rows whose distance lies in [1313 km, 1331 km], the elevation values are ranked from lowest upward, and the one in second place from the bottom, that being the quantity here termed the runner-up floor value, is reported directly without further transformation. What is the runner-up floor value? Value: 212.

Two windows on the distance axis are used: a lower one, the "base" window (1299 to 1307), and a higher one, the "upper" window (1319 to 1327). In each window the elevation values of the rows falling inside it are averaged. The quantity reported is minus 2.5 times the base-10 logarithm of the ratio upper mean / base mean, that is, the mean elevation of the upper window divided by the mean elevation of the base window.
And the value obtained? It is -0.08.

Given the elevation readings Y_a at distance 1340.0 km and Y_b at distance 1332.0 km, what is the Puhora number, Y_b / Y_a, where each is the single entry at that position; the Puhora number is 1.14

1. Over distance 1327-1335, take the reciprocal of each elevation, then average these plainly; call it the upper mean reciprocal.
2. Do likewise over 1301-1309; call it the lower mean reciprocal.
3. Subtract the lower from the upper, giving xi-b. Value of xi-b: 0.0002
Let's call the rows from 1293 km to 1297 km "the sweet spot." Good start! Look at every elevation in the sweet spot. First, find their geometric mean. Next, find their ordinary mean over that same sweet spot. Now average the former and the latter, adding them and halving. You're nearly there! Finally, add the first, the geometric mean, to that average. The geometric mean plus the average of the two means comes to 427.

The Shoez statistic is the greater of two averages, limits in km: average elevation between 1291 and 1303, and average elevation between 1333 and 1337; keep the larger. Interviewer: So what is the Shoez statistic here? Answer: 210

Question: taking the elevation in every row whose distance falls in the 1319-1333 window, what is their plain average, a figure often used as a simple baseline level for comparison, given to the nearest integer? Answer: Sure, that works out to 217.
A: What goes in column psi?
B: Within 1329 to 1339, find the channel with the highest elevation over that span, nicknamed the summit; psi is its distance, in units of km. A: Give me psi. 1330.0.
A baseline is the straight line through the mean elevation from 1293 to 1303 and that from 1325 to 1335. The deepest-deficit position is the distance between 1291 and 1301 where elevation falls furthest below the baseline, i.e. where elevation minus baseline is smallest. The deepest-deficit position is 1300.0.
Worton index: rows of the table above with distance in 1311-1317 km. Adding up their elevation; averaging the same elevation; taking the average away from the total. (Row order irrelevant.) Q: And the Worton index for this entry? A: 460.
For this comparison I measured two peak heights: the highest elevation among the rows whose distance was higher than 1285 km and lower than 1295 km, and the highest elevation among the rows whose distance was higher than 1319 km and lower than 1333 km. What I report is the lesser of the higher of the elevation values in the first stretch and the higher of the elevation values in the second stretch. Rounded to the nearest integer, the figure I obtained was 230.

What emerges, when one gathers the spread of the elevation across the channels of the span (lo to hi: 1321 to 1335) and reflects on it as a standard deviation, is 12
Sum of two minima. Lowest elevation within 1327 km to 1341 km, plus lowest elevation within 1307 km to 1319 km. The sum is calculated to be 396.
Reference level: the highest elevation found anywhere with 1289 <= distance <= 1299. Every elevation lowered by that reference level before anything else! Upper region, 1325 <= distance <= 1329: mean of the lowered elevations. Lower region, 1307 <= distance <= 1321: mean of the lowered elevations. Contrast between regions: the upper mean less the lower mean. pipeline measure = -13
